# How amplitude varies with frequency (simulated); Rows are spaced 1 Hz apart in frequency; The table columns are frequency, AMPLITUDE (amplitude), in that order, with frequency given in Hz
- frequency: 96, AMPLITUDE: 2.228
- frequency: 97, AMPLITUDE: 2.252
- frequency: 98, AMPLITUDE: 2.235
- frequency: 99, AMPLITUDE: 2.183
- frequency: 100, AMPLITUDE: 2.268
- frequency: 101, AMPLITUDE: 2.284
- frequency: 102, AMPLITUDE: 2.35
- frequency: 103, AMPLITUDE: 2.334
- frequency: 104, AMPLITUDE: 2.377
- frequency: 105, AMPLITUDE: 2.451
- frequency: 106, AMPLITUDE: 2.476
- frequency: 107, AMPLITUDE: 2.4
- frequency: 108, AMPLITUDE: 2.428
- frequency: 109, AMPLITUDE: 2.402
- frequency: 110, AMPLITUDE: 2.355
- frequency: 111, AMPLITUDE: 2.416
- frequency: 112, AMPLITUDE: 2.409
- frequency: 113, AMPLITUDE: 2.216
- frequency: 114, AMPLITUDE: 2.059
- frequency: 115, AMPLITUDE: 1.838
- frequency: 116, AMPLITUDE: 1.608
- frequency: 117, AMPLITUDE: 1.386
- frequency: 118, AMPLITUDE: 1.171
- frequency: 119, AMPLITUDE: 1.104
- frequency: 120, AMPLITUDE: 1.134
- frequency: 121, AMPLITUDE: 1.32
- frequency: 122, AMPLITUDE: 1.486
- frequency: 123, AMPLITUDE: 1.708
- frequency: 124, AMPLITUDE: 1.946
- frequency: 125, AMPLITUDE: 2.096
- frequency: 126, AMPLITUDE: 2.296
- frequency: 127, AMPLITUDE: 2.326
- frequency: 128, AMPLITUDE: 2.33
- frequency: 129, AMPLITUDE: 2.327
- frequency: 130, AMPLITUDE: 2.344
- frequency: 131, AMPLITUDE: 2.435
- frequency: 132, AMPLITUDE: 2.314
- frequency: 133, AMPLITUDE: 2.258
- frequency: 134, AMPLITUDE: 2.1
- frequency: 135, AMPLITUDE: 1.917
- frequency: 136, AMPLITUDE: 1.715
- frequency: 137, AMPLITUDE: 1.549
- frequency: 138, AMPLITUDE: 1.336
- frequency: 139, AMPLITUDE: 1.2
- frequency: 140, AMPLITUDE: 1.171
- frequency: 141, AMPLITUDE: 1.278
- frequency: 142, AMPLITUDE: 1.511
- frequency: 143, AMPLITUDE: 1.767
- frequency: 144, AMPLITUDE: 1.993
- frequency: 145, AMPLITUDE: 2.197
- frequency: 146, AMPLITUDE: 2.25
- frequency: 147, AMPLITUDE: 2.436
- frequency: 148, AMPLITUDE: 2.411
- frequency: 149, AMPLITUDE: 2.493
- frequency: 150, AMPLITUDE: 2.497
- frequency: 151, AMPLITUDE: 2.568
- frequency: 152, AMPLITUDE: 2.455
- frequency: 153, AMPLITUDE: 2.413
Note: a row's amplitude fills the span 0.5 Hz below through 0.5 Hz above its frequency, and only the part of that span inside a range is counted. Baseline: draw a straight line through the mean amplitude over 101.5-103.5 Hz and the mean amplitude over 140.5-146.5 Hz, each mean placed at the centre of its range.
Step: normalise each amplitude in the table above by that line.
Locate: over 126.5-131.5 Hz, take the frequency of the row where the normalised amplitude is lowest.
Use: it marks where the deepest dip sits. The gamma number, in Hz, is 127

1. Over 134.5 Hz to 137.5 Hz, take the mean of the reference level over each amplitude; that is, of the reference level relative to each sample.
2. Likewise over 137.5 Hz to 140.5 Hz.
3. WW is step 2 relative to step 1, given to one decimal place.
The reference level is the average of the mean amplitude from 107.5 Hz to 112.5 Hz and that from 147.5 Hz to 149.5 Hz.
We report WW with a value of 1.4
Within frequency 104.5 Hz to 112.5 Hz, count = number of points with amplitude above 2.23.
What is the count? 8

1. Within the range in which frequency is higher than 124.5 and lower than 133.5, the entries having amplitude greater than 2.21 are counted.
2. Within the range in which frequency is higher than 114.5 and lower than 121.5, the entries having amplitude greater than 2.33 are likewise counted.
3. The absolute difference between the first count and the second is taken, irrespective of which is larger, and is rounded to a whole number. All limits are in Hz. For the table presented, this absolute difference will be 8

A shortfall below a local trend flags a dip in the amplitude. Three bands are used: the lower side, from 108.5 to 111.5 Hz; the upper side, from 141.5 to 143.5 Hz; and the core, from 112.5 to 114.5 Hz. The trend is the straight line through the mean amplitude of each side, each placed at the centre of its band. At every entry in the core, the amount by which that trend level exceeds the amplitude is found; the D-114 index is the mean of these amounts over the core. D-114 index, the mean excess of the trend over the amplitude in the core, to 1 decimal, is 0.2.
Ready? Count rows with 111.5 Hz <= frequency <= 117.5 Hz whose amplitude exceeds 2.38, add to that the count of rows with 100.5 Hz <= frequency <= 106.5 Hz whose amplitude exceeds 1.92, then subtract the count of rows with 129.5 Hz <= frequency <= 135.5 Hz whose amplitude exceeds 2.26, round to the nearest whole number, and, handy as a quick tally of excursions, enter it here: 4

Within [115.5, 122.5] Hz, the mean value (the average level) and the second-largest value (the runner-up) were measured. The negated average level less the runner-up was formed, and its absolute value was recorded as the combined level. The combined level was 2.8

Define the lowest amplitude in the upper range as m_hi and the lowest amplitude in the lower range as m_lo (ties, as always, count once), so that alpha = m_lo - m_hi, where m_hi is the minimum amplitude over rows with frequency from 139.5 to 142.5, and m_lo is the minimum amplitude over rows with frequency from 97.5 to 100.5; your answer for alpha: 1.01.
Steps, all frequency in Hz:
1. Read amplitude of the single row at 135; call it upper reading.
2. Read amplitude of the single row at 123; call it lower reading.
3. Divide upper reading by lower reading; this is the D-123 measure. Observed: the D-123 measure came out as 1.12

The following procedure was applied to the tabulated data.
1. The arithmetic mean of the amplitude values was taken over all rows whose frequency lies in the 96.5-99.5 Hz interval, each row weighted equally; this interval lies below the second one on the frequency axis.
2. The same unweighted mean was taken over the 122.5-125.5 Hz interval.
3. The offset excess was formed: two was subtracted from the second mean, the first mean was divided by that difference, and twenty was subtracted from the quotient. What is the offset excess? -47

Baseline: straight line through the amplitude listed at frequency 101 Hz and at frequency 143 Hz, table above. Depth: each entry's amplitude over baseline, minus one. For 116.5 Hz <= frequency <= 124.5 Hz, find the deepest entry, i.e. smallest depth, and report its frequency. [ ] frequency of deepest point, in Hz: 119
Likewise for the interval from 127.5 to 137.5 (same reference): 137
